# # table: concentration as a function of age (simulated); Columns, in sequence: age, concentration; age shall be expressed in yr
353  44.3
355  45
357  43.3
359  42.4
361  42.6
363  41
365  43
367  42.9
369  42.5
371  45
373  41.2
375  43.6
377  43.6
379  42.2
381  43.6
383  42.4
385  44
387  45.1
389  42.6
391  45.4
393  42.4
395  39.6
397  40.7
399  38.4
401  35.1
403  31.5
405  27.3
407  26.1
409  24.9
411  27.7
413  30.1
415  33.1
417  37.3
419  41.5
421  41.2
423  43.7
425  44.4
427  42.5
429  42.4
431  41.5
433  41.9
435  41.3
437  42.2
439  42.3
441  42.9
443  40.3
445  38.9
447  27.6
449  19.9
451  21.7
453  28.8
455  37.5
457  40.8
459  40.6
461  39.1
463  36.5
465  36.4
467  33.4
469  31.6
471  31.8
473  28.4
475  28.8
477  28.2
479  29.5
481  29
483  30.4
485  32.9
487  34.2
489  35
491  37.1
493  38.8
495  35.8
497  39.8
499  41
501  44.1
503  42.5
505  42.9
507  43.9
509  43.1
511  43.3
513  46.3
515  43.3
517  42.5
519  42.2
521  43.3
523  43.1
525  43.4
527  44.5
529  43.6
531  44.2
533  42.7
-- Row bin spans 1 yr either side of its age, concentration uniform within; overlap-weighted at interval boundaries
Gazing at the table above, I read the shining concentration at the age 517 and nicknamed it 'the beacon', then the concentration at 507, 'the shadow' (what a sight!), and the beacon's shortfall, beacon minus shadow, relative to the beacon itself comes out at 0.0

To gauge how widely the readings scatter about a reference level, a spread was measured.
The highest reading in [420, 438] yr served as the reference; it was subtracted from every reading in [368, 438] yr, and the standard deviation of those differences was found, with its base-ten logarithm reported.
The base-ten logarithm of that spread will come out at 0.77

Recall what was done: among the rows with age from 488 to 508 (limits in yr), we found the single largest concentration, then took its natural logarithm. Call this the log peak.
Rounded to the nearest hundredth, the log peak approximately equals 3.79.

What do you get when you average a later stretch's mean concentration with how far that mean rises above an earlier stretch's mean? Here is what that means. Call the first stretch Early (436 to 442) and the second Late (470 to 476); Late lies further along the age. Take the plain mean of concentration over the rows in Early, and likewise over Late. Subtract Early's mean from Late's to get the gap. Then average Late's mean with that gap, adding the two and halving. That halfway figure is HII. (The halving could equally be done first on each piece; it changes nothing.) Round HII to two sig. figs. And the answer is 8.4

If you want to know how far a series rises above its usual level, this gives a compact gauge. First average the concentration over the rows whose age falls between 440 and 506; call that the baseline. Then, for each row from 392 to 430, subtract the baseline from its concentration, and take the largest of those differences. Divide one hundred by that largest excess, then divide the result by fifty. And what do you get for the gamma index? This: 0.207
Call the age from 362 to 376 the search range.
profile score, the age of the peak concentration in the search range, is 371 yr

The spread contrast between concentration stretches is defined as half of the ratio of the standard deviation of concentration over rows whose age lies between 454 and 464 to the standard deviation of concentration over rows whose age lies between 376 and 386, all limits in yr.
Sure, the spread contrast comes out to 1.2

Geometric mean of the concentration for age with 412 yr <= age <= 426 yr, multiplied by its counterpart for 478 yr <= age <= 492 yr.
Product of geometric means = 1247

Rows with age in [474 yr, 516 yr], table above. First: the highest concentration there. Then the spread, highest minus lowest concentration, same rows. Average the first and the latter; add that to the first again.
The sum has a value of 78.5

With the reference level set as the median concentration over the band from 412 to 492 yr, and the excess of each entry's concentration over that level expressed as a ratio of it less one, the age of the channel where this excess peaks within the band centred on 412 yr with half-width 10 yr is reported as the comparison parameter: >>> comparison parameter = 419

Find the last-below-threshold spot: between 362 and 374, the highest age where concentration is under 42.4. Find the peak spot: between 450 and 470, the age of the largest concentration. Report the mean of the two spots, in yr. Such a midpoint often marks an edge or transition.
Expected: 415 yr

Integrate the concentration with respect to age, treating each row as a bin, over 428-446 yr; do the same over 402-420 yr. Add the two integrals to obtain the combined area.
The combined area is 1306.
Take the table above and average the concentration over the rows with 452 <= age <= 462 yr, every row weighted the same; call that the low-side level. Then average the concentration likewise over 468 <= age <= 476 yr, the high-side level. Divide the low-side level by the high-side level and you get 1.24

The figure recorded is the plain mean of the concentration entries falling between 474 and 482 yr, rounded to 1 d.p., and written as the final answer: 28.9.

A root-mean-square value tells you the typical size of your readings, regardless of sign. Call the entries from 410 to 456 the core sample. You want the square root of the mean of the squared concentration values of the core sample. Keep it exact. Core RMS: 37.68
